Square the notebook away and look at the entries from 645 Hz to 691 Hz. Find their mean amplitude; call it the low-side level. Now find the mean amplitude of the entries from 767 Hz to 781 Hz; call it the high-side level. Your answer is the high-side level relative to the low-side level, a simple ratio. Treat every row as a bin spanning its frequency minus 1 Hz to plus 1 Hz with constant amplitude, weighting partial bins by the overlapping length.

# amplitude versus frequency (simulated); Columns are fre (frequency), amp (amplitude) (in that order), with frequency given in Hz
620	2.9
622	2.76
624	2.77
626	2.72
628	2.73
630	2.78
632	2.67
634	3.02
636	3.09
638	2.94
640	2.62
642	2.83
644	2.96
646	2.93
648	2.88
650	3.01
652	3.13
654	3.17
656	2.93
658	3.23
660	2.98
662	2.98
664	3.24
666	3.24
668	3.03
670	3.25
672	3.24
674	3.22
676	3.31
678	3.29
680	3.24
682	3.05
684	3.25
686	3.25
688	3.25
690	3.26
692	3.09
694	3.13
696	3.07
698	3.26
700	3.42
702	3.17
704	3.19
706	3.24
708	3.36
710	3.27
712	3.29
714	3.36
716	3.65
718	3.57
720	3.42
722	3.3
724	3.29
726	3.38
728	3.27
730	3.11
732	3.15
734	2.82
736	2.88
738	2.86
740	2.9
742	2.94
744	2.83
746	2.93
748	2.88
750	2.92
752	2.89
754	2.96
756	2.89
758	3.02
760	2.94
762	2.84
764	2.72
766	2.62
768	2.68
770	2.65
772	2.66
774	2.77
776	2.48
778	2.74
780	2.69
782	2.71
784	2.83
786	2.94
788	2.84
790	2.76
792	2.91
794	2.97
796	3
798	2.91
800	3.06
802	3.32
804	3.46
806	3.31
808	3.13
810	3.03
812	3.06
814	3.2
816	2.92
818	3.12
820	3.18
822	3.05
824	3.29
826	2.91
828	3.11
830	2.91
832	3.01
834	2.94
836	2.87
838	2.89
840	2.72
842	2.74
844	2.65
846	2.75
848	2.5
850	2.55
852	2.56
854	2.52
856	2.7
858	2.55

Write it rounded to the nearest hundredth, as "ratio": 0.85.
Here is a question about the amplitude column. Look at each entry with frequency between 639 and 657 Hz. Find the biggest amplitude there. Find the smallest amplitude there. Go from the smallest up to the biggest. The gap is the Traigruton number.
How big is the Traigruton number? 0.55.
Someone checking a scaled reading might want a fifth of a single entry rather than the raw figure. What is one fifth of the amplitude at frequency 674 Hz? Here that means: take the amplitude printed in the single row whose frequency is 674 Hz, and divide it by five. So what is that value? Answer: 0.64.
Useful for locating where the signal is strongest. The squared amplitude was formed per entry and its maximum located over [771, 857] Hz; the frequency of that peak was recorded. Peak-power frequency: 804 Hz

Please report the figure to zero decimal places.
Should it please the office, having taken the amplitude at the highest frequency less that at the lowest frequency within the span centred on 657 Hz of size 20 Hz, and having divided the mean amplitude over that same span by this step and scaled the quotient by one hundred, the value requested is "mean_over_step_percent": 855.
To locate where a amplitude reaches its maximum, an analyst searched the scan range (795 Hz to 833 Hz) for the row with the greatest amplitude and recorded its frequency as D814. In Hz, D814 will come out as 804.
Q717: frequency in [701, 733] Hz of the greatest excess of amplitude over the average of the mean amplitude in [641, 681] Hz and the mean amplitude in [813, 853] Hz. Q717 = 716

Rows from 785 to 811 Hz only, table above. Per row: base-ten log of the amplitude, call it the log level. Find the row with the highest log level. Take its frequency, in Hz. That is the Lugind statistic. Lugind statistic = 804 Hz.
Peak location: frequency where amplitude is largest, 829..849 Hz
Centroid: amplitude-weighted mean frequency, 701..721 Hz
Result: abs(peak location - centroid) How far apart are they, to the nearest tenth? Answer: 120.8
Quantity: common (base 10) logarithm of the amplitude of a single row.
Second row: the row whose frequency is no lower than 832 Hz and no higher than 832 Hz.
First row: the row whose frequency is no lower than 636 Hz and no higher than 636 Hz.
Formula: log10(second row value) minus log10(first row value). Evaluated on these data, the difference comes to -0.011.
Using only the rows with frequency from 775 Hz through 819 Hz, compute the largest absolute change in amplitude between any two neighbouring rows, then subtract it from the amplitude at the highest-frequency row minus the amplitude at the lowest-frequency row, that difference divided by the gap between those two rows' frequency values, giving -0.265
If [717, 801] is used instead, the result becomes -0.336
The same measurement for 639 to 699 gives -0.289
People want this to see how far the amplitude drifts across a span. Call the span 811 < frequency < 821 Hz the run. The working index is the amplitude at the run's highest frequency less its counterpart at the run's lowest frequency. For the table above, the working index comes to 0.1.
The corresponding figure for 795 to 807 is 0.3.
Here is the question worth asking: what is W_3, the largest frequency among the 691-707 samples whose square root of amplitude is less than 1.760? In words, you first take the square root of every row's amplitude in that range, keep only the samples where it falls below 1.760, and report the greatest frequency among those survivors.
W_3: 696 Hz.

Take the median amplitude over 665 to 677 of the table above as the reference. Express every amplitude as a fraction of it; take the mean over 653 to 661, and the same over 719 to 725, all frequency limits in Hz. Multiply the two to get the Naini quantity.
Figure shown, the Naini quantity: 0.98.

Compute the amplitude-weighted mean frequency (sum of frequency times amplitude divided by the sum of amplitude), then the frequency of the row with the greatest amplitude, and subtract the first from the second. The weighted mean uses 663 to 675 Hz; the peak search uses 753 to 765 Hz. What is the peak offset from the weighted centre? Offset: 89.0 Hz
